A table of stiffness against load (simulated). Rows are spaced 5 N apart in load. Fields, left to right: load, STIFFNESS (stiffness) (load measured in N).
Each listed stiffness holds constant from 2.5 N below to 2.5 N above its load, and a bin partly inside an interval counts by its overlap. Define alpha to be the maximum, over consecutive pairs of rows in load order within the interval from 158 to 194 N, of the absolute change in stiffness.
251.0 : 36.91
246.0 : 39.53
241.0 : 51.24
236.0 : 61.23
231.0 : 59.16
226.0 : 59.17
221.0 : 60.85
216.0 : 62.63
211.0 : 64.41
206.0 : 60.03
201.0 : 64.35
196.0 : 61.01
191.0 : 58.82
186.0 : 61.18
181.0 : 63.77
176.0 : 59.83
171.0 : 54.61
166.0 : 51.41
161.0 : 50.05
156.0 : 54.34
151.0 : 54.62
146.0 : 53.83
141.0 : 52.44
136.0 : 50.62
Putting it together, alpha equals 5.2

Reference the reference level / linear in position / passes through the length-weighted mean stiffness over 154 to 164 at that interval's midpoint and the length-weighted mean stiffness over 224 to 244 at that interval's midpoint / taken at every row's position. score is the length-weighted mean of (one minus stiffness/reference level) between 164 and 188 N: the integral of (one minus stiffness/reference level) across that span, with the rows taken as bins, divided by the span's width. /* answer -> -0.094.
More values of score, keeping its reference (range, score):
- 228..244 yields 0.011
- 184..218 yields -0.124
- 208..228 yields -0.101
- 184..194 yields -0.109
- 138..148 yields -0.040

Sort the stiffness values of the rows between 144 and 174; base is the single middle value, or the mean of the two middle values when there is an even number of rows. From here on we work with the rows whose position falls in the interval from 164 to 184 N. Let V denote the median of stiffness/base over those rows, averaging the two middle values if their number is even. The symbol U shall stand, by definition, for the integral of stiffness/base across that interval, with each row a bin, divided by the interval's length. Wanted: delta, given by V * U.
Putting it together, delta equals 1.1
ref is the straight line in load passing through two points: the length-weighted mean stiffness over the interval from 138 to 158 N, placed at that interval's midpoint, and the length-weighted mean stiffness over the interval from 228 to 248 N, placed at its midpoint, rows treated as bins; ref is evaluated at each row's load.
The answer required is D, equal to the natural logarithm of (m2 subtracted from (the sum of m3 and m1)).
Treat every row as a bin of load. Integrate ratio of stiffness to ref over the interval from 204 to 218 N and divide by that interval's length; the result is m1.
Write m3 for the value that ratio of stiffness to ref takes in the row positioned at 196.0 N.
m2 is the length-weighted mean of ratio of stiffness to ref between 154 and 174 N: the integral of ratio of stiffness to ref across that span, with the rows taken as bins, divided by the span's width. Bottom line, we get 0.28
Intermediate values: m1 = 1.17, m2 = 0.98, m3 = 1.14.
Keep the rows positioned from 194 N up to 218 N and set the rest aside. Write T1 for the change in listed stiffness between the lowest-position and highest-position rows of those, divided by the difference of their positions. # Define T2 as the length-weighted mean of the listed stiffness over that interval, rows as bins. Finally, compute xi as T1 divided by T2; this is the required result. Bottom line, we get 0.001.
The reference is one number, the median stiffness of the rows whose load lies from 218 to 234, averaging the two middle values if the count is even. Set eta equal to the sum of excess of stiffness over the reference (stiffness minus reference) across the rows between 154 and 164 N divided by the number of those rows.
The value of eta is -7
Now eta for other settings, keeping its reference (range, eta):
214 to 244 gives 0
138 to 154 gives -6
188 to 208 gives 2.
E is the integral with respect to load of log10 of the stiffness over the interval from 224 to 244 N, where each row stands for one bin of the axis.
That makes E 35.1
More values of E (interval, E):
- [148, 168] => 34.4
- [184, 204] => 35.7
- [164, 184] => 35.2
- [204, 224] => 35.8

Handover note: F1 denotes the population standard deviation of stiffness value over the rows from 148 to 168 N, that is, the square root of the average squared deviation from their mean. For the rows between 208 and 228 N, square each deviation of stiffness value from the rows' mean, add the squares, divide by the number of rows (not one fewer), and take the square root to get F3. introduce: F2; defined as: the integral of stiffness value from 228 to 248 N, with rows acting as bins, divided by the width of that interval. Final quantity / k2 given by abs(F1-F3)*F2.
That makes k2 1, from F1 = 1.9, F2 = 53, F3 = 1.96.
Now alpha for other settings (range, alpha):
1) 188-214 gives 4.4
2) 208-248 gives 11.7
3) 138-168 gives 4.3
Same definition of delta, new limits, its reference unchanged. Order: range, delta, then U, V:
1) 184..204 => 1.3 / 1.13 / 1.130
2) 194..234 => 1.3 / 1.14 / 1.127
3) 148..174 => 1.0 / 0.98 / 1.005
